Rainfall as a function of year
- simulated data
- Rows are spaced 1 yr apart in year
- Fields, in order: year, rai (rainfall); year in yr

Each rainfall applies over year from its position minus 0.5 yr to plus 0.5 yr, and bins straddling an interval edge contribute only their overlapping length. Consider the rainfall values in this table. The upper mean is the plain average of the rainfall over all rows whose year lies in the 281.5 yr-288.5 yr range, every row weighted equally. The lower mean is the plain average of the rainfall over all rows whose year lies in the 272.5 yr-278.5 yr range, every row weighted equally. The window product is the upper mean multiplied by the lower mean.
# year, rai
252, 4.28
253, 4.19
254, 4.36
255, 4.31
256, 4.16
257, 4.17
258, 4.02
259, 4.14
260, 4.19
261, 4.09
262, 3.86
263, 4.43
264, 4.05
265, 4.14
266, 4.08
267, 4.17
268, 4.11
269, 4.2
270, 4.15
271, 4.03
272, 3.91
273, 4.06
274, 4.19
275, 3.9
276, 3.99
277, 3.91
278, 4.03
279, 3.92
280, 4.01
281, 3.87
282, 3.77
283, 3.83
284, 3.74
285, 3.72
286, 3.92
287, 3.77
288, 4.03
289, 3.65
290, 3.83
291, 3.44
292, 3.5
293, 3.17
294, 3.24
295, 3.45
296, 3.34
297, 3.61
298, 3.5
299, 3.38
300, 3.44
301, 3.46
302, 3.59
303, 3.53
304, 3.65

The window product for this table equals 15.4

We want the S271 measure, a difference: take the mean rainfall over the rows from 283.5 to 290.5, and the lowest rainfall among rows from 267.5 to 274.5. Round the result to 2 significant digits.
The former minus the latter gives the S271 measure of -0.10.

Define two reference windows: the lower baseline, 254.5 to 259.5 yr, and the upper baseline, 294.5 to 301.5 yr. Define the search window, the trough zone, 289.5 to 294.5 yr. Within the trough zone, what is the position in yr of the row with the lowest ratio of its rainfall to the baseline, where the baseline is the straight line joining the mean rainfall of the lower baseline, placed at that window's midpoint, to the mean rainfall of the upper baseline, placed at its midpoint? 293 yr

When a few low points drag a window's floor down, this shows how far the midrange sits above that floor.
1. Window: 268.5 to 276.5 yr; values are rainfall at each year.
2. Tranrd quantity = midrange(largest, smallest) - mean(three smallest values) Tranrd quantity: 0.12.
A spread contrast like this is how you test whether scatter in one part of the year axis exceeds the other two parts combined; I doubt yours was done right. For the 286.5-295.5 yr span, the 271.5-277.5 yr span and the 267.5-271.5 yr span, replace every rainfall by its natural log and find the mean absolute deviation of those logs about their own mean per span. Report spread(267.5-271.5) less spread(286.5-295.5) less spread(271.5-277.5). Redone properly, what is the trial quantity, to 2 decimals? -0.07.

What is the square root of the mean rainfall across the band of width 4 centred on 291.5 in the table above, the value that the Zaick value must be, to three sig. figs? 1.87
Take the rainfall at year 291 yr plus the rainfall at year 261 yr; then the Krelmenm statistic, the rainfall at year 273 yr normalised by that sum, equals 0.539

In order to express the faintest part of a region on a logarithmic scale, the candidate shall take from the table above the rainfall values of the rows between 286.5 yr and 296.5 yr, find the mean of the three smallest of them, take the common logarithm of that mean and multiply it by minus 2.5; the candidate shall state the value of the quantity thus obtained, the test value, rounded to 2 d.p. -1.28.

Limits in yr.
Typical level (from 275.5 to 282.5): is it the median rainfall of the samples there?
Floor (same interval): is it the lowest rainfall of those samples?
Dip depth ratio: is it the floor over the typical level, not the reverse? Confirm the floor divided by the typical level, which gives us 0.962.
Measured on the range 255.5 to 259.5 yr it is 0.969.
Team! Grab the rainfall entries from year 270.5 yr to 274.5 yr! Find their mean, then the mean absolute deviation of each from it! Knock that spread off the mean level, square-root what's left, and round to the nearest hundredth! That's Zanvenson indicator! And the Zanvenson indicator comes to 1.99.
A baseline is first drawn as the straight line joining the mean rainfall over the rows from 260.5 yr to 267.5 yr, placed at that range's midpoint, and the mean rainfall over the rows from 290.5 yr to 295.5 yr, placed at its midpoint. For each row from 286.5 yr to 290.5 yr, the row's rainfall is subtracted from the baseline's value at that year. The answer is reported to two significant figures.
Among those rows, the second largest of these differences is -0.25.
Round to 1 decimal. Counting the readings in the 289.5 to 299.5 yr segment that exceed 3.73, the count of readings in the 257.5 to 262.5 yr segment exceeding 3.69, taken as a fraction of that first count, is 5.0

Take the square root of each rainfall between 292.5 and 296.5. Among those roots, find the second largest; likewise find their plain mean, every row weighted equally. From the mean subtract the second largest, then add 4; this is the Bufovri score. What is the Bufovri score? 3.99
